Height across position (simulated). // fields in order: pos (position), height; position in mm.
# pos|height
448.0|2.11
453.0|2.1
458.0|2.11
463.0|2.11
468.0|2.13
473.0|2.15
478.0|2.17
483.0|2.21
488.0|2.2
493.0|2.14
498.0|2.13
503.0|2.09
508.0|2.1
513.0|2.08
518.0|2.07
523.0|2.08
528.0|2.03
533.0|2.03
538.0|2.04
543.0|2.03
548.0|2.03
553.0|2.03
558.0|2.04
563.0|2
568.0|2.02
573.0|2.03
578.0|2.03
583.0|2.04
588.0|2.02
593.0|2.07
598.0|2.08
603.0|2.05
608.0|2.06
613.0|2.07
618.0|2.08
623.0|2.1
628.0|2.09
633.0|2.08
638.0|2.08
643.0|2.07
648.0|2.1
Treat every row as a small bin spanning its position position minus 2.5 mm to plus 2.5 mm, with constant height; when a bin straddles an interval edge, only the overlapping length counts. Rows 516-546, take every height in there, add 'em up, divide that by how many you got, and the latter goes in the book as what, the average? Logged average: 2.05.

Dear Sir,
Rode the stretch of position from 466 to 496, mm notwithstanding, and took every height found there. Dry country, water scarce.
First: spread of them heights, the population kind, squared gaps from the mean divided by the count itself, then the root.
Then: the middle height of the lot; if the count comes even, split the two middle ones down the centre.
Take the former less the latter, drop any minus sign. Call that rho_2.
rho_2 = 2.13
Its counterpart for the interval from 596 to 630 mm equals 2.06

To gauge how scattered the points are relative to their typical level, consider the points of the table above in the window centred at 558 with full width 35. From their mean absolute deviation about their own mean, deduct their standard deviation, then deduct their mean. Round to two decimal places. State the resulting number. -2.03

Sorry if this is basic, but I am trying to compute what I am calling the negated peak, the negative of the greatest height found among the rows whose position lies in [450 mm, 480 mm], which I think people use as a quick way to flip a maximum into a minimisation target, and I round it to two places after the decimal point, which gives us -2.17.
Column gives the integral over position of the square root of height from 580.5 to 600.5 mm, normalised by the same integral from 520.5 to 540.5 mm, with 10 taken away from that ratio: -9.00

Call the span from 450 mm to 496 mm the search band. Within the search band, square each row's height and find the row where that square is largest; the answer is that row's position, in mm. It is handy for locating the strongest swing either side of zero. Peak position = 483.0 mm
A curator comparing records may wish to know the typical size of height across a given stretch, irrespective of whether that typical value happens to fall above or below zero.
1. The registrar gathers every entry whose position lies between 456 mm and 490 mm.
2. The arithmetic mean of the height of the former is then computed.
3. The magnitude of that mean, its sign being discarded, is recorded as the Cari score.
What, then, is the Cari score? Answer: 2.15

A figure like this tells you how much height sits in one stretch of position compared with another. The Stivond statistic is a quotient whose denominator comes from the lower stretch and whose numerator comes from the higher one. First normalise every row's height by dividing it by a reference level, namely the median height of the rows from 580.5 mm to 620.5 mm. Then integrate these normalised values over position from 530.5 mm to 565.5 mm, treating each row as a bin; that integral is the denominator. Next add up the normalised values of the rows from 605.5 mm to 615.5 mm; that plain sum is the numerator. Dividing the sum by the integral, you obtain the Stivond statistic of 0.06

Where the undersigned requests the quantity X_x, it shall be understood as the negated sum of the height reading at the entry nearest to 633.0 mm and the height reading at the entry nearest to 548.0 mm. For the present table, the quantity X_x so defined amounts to -4.11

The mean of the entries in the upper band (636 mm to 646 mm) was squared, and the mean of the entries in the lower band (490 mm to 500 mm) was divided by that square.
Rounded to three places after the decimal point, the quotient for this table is 0.496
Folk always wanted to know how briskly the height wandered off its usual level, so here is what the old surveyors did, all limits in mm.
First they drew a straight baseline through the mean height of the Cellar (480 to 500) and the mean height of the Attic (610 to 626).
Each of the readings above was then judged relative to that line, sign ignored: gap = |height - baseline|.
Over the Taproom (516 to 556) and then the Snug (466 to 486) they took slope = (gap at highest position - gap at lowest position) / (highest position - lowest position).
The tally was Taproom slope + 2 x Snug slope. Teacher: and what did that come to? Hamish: -0.002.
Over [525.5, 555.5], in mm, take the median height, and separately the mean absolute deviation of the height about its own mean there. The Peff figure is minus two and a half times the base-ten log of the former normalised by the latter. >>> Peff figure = -7.2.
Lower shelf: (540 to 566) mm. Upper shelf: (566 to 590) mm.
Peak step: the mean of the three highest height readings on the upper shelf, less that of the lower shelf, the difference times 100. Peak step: 0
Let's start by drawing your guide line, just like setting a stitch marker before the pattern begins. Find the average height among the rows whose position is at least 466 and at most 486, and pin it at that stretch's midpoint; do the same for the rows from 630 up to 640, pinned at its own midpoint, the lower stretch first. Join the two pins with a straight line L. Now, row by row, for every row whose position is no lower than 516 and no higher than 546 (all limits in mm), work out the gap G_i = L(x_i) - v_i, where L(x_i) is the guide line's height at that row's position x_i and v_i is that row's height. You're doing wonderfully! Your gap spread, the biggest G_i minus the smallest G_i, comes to 0.047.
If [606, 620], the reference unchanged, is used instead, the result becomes 0.025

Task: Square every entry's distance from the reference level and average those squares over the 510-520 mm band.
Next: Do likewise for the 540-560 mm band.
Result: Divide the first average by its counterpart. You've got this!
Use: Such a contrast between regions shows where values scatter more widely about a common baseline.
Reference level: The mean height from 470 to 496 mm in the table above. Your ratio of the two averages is 0.5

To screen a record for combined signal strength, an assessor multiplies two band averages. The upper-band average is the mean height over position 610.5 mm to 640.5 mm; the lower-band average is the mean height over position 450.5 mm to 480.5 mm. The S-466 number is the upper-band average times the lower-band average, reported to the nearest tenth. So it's 4.4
